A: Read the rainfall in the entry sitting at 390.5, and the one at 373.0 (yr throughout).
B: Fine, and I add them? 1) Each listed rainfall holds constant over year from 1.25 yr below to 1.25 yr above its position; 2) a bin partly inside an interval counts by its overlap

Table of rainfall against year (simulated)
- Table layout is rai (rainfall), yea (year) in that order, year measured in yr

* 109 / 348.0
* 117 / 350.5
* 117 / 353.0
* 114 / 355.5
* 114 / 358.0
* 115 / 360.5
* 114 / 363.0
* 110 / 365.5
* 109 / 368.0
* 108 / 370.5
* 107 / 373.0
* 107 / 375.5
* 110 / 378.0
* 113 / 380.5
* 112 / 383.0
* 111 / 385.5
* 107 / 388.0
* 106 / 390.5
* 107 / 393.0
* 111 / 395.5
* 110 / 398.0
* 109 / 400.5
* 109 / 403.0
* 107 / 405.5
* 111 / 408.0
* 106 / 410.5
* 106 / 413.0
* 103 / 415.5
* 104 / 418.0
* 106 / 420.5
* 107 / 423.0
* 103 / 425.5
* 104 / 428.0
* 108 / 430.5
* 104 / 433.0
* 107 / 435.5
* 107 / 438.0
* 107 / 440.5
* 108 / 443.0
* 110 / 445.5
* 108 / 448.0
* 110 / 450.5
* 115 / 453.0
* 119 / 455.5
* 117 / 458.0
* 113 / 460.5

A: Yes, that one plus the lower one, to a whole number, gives 213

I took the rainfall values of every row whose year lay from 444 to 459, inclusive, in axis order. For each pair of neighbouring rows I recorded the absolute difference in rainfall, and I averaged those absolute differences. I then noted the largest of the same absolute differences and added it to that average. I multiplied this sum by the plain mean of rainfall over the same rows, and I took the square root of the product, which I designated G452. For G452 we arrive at 30.1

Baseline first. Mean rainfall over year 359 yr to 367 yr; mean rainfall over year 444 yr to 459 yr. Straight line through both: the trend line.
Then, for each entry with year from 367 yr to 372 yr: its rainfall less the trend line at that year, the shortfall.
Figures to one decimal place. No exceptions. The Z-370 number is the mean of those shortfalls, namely -4.5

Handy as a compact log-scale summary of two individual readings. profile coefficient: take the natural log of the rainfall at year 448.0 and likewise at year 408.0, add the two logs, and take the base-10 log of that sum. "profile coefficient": 0.973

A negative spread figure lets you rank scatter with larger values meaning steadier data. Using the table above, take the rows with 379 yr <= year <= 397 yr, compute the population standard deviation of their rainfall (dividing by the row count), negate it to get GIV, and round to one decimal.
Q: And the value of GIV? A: -2.6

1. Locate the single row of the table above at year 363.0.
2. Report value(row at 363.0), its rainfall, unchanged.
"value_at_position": 114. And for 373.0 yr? 107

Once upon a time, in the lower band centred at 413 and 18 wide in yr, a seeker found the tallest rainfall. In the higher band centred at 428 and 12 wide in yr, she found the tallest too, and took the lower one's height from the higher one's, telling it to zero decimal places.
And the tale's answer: -3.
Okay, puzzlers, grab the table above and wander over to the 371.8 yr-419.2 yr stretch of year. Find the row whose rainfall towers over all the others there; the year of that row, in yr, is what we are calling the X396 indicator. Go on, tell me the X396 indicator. 380.5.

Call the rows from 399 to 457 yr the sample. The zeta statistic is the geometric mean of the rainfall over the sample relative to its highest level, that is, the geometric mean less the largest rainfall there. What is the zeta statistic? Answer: -11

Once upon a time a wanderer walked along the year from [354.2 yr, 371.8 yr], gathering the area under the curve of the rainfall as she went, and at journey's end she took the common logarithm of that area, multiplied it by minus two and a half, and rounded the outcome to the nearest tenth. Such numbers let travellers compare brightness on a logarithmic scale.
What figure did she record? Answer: -8.2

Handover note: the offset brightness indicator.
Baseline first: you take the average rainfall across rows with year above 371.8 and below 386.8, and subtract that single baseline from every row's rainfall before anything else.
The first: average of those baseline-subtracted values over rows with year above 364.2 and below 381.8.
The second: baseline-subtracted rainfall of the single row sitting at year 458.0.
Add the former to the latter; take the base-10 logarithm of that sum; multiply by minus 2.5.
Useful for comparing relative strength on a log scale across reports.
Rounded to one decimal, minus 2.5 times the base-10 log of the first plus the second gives -2.0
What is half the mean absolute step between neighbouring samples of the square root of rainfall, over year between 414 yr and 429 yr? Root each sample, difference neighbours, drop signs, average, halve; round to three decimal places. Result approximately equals 0.044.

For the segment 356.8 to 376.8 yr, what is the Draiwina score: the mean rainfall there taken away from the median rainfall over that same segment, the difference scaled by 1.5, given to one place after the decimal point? -1.5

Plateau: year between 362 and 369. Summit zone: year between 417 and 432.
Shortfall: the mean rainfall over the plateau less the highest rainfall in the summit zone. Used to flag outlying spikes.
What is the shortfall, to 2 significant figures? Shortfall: 3.0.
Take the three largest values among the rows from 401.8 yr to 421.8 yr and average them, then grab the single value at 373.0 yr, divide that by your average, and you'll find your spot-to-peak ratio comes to 0.98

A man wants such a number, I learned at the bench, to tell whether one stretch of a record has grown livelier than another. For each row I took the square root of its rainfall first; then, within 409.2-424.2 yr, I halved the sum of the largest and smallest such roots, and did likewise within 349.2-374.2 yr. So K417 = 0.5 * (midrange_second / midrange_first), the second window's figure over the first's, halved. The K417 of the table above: 0.516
